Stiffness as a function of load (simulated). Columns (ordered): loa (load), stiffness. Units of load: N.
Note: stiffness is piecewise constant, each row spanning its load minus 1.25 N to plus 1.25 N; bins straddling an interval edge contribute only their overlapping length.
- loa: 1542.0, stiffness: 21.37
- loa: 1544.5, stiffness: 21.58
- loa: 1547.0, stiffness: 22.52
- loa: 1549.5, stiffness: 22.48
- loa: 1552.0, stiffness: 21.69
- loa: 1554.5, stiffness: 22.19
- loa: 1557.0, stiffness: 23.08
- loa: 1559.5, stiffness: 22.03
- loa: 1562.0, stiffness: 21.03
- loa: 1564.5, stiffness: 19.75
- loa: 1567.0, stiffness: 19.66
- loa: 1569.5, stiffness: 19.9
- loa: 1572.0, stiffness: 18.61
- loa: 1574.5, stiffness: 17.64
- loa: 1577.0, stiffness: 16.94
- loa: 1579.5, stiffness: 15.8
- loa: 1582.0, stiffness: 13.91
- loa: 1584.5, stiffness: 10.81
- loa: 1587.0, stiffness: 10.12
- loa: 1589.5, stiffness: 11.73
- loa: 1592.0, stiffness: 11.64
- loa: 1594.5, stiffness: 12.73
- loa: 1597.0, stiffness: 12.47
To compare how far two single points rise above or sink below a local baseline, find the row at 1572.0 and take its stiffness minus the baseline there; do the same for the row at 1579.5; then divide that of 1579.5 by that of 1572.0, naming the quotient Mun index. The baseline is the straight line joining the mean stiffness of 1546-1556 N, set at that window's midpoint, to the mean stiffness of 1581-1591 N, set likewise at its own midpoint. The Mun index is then 0.81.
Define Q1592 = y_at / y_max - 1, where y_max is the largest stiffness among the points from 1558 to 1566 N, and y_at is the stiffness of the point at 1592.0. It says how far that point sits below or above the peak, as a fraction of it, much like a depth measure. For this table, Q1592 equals -0.47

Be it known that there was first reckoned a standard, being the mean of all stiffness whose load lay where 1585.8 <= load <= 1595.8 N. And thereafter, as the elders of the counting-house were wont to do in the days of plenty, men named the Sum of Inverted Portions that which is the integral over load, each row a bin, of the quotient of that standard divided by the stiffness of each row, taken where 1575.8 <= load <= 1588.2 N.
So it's 11.1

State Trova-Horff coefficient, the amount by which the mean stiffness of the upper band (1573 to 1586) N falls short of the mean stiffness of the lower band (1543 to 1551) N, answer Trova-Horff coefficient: 7.2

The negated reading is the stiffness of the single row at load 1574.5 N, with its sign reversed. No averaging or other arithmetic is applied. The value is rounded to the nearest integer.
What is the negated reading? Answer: -18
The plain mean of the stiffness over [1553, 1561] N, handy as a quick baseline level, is 22.4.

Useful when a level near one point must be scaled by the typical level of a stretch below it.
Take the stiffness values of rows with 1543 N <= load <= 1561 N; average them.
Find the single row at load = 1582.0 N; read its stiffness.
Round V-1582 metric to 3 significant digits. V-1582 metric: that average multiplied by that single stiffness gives 309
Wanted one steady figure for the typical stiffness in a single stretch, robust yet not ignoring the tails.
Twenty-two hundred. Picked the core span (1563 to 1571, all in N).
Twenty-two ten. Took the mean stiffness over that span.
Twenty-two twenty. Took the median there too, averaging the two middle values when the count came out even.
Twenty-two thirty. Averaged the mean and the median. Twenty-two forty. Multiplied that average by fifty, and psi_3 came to 988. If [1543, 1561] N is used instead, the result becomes 1110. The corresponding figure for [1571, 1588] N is 766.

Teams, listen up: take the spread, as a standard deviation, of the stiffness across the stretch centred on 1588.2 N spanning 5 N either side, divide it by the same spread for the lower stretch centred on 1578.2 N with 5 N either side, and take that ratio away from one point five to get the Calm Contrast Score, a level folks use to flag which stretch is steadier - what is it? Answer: 1.0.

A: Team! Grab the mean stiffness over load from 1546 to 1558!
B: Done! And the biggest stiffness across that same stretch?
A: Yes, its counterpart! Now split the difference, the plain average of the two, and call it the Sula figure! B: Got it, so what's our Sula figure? 23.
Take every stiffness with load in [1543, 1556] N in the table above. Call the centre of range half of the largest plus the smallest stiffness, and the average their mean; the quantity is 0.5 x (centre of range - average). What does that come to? -0.02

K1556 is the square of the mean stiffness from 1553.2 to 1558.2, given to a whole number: 512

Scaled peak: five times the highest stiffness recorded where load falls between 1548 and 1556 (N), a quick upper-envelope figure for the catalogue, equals 112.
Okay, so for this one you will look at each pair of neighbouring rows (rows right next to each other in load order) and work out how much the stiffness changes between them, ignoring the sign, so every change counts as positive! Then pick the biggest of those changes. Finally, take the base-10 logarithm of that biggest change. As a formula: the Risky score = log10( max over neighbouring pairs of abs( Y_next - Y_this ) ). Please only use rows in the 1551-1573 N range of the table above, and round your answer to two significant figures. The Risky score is 0.11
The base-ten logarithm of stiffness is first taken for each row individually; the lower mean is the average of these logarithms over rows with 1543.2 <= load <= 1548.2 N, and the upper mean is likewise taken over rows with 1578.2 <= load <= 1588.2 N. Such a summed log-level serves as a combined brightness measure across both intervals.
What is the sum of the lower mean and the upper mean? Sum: 2.44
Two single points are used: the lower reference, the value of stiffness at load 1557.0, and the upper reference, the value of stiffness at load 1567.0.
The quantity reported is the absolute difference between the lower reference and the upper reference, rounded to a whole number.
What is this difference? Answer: 3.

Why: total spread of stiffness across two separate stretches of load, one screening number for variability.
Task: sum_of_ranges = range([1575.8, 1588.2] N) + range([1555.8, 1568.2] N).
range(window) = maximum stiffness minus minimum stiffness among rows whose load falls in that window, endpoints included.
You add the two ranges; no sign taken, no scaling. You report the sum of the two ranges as 10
